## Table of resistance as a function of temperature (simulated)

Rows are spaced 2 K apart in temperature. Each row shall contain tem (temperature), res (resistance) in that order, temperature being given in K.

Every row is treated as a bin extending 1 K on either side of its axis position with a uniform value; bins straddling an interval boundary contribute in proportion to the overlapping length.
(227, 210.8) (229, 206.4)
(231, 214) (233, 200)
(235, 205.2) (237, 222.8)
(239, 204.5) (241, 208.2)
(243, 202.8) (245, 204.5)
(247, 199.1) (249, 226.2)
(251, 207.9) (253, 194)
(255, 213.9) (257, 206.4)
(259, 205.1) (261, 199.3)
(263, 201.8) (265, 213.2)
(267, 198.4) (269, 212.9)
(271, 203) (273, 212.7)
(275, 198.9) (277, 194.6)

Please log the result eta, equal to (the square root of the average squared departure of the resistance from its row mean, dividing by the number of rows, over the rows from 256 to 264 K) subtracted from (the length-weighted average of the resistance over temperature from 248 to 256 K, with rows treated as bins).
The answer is 208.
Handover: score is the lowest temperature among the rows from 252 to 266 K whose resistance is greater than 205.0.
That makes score 255 K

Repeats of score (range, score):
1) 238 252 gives 241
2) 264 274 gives 265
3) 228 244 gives 229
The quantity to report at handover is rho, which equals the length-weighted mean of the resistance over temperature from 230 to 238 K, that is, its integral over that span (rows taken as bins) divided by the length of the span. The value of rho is 210.5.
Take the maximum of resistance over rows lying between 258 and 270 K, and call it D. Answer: 213.2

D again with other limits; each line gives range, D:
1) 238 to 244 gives 208.2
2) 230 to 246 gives 222.8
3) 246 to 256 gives 226.2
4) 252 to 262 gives 213.9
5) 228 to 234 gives 214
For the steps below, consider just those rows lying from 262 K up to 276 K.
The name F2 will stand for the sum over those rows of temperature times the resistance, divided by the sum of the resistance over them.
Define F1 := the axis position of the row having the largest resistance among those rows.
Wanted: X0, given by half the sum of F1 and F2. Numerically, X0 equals 267.0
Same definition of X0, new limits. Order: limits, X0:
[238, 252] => 247.0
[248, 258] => 251.0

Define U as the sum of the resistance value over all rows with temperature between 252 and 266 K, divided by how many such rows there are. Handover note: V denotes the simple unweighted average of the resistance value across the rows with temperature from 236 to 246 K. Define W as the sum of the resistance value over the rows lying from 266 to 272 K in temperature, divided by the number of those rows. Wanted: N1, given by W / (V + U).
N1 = 0.495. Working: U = 205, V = 209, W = 205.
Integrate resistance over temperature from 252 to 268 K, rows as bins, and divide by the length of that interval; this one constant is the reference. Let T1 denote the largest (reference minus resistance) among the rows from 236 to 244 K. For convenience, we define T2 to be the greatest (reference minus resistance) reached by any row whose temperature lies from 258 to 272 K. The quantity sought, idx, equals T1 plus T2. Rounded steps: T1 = 1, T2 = 5.6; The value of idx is 7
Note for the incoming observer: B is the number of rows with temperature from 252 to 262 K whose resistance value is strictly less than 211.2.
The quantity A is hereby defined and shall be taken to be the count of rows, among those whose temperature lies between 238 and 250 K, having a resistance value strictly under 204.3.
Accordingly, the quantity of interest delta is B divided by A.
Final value 2.0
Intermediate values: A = 2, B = 4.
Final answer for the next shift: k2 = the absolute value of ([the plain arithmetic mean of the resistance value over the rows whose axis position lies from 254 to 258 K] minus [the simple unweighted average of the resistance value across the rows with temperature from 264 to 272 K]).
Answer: 3.3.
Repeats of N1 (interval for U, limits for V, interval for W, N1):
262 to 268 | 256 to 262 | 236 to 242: 0.519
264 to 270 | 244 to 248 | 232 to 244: 0.506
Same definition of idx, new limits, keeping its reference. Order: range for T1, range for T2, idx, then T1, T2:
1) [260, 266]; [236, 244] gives 6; 5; 1.2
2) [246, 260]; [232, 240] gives 14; 10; 4.0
